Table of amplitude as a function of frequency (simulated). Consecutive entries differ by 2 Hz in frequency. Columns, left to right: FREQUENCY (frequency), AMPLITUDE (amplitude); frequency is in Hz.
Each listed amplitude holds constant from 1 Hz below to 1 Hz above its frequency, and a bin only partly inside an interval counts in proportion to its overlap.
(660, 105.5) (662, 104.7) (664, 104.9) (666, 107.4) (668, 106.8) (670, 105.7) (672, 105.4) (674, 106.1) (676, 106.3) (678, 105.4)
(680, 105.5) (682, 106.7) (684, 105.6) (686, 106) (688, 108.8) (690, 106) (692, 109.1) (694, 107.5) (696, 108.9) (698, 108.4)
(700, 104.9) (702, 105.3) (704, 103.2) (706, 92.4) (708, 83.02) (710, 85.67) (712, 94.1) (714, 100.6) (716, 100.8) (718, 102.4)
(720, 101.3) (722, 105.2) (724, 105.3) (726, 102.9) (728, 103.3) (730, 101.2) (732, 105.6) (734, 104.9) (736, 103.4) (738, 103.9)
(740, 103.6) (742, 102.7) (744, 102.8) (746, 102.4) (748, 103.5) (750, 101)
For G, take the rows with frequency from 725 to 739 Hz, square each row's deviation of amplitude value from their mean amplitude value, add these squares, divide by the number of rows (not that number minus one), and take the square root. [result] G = 1.3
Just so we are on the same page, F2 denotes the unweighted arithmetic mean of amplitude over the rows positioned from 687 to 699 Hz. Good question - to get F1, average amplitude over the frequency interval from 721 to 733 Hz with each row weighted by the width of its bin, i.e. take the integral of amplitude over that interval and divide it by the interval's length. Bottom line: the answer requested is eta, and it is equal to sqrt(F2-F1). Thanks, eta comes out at 2.0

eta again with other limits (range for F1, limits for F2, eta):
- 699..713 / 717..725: 2.8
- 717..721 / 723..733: 1.3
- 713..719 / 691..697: 2.7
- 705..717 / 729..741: 3.3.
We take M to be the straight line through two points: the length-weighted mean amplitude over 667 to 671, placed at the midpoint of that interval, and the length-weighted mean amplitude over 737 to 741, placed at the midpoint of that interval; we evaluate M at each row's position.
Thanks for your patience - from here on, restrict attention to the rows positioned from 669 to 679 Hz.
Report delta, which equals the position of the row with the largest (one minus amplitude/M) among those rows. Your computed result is 672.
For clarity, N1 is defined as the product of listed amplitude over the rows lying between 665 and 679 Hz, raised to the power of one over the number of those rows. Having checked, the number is 106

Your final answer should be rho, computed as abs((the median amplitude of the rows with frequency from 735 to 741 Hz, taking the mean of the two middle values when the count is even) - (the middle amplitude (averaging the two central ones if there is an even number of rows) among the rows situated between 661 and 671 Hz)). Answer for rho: 2.1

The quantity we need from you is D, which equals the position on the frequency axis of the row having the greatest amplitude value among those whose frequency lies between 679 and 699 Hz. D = 692 Hz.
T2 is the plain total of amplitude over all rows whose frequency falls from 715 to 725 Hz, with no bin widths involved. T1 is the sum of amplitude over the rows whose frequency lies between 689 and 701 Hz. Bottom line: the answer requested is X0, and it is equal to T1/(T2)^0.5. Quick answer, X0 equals 28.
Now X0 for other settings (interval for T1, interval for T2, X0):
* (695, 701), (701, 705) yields 22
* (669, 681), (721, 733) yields 25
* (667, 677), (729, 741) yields 21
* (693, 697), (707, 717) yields 10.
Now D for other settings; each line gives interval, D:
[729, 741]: 732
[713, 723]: 722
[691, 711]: 692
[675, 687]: 682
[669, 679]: 676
